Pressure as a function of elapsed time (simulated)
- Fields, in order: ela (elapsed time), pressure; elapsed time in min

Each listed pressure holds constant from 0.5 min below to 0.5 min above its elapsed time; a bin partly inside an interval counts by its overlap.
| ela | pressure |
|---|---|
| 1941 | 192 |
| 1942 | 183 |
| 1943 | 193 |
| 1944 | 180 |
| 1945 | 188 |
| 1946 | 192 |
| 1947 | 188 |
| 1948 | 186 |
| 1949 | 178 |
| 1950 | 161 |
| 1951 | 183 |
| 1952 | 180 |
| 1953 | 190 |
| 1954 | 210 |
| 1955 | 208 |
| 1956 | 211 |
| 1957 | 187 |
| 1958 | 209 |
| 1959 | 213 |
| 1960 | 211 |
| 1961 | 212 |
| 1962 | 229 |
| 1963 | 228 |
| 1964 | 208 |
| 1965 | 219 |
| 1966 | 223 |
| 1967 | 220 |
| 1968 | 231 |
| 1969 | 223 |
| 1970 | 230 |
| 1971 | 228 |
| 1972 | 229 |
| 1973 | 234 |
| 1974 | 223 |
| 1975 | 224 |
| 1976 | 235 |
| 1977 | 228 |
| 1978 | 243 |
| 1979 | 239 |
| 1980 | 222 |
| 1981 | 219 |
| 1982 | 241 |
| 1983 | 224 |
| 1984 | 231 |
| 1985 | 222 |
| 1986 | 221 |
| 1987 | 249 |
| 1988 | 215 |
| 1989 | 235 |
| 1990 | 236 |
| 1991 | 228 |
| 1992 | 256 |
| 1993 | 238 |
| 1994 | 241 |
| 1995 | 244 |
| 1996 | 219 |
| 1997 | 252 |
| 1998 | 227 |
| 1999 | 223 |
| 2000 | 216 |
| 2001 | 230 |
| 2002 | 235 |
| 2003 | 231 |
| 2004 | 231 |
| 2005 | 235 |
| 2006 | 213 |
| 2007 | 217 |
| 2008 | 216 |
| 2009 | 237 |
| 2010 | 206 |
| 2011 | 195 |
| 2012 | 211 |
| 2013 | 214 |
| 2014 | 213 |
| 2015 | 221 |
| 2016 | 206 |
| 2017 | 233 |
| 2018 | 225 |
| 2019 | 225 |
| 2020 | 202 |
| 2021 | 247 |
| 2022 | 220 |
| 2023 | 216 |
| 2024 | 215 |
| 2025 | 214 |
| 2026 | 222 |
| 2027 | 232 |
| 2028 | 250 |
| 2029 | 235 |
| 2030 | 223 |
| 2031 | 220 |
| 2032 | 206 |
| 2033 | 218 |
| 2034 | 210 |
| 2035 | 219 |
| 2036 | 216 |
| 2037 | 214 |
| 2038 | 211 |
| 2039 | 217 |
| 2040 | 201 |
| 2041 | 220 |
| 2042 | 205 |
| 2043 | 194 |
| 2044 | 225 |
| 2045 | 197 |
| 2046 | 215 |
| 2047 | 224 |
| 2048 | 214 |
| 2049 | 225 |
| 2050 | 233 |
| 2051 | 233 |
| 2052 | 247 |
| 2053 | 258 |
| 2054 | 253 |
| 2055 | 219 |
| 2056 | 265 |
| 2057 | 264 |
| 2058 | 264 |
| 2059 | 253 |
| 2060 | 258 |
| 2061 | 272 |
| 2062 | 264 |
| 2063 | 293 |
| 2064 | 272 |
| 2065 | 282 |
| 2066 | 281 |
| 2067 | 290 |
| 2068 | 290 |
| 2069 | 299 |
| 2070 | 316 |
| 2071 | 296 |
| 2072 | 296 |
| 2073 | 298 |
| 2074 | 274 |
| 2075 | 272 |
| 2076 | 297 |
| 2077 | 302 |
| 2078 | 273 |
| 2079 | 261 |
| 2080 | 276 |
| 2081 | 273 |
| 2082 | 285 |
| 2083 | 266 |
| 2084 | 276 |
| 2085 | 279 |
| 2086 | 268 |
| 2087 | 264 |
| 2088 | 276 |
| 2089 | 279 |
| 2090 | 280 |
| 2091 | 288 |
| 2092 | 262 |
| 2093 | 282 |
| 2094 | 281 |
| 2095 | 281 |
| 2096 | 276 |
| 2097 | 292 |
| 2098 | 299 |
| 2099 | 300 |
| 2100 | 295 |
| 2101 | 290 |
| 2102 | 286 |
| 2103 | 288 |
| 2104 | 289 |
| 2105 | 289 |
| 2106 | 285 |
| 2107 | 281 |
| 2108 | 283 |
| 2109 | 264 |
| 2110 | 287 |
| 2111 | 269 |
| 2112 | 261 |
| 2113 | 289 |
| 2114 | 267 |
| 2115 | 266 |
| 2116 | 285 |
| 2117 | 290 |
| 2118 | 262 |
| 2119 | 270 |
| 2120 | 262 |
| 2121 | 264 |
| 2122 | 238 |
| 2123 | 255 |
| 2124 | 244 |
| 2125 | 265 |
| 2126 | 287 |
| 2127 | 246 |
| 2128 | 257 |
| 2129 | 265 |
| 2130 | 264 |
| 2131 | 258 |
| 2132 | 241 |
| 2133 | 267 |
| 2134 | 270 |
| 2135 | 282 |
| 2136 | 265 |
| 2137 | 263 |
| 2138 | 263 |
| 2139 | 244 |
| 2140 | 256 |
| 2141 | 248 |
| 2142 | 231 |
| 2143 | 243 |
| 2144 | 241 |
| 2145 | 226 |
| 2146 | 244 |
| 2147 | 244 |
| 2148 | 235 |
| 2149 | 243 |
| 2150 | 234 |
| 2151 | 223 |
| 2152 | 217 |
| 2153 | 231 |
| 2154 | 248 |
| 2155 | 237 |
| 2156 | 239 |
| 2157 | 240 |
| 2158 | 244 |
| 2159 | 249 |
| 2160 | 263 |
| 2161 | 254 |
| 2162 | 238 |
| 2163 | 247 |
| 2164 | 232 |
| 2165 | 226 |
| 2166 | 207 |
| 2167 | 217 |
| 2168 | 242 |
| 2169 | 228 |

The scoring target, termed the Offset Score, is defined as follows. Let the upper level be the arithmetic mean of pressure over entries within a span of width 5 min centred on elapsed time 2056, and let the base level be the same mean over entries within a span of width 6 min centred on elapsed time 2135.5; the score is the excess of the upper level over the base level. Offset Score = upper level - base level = -15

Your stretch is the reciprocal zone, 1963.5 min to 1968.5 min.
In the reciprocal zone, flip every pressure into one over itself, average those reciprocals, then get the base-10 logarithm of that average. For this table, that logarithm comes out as -2.342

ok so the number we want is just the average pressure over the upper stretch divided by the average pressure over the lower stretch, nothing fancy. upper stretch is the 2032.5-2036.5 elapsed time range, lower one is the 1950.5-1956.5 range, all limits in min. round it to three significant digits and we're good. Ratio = 1.10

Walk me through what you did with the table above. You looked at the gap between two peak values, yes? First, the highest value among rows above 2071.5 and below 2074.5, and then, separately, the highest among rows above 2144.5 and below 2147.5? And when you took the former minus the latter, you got 54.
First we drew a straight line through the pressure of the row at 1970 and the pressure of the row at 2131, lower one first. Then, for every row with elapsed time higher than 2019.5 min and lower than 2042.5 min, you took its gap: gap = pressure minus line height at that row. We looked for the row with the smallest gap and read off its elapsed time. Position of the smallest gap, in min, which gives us 2040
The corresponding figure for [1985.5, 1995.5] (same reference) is 1988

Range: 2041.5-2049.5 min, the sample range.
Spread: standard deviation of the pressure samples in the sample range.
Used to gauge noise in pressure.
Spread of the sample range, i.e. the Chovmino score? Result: 12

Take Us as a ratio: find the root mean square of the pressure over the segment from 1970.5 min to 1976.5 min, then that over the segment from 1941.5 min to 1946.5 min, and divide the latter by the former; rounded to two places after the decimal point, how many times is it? 0.82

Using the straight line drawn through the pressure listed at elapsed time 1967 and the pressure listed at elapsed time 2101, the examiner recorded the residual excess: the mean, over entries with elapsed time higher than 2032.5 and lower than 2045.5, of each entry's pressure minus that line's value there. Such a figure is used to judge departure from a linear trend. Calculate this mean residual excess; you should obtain -46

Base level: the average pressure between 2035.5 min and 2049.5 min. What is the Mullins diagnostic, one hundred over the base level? 0.47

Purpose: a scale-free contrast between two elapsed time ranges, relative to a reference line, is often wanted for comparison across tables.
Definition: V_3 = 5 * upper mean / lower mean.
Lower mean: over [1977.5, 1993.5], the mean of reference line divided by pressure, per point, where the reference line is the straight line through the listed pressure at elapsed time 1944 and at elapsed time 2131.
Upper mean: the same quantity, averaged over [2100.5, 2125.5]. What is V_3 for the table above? 5.4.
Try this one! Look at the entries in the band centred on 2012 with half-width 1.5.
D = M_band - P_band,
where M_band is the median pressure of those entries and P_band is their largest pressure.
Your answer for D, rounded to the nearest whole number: -3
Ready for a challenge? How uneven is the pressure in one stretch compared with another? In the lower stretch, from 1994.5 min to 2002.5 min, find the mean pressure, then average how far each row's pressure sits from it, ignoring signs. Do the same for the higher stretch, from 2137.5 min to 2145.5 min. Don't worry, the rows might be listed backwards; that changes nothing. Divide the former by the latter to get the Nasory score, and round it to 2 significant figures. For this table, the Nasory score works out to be 1.1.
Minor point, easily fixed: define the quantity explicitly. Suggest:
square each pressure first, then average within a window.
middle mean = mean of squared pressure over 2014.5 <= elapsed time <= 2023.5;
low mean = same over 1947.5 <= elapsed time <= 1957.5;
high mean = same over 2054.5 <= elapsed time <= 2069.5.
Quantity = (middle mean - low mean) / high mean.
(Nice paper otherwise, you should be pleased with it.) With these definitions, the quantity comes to 0.18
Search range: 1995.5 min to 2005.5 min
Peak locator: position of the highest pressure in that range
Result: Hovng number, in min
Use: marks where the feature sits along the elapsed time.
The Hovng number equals 1997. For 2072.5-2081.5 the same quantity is 2077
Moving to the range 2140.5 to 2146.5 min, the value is 2141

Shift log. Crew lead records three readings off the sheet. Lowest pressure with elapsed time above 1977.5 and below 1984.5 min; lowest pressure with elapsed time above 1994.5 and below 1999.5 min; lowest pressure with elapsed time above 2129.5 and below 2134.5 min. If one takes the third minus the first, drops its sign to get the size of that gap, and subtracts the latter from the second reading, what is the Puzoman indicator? 197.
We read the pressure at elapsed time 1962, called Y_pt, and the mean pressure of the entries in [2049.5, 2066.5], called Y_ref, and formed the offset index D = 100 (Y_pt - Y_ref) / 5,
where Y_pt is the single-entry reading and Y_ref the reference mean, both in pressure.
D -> -609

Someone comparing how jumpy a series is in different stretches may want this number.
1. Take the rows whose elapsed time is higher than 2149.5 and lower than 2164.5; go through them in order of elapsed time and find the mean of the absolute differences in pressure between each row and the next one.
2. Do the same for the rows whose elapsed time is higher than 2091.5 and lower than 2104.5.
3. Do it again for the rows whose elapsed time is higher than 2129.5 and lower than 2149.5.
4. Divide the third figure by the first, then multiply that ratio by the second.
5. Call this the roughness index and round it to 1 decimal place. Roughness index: 6.2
